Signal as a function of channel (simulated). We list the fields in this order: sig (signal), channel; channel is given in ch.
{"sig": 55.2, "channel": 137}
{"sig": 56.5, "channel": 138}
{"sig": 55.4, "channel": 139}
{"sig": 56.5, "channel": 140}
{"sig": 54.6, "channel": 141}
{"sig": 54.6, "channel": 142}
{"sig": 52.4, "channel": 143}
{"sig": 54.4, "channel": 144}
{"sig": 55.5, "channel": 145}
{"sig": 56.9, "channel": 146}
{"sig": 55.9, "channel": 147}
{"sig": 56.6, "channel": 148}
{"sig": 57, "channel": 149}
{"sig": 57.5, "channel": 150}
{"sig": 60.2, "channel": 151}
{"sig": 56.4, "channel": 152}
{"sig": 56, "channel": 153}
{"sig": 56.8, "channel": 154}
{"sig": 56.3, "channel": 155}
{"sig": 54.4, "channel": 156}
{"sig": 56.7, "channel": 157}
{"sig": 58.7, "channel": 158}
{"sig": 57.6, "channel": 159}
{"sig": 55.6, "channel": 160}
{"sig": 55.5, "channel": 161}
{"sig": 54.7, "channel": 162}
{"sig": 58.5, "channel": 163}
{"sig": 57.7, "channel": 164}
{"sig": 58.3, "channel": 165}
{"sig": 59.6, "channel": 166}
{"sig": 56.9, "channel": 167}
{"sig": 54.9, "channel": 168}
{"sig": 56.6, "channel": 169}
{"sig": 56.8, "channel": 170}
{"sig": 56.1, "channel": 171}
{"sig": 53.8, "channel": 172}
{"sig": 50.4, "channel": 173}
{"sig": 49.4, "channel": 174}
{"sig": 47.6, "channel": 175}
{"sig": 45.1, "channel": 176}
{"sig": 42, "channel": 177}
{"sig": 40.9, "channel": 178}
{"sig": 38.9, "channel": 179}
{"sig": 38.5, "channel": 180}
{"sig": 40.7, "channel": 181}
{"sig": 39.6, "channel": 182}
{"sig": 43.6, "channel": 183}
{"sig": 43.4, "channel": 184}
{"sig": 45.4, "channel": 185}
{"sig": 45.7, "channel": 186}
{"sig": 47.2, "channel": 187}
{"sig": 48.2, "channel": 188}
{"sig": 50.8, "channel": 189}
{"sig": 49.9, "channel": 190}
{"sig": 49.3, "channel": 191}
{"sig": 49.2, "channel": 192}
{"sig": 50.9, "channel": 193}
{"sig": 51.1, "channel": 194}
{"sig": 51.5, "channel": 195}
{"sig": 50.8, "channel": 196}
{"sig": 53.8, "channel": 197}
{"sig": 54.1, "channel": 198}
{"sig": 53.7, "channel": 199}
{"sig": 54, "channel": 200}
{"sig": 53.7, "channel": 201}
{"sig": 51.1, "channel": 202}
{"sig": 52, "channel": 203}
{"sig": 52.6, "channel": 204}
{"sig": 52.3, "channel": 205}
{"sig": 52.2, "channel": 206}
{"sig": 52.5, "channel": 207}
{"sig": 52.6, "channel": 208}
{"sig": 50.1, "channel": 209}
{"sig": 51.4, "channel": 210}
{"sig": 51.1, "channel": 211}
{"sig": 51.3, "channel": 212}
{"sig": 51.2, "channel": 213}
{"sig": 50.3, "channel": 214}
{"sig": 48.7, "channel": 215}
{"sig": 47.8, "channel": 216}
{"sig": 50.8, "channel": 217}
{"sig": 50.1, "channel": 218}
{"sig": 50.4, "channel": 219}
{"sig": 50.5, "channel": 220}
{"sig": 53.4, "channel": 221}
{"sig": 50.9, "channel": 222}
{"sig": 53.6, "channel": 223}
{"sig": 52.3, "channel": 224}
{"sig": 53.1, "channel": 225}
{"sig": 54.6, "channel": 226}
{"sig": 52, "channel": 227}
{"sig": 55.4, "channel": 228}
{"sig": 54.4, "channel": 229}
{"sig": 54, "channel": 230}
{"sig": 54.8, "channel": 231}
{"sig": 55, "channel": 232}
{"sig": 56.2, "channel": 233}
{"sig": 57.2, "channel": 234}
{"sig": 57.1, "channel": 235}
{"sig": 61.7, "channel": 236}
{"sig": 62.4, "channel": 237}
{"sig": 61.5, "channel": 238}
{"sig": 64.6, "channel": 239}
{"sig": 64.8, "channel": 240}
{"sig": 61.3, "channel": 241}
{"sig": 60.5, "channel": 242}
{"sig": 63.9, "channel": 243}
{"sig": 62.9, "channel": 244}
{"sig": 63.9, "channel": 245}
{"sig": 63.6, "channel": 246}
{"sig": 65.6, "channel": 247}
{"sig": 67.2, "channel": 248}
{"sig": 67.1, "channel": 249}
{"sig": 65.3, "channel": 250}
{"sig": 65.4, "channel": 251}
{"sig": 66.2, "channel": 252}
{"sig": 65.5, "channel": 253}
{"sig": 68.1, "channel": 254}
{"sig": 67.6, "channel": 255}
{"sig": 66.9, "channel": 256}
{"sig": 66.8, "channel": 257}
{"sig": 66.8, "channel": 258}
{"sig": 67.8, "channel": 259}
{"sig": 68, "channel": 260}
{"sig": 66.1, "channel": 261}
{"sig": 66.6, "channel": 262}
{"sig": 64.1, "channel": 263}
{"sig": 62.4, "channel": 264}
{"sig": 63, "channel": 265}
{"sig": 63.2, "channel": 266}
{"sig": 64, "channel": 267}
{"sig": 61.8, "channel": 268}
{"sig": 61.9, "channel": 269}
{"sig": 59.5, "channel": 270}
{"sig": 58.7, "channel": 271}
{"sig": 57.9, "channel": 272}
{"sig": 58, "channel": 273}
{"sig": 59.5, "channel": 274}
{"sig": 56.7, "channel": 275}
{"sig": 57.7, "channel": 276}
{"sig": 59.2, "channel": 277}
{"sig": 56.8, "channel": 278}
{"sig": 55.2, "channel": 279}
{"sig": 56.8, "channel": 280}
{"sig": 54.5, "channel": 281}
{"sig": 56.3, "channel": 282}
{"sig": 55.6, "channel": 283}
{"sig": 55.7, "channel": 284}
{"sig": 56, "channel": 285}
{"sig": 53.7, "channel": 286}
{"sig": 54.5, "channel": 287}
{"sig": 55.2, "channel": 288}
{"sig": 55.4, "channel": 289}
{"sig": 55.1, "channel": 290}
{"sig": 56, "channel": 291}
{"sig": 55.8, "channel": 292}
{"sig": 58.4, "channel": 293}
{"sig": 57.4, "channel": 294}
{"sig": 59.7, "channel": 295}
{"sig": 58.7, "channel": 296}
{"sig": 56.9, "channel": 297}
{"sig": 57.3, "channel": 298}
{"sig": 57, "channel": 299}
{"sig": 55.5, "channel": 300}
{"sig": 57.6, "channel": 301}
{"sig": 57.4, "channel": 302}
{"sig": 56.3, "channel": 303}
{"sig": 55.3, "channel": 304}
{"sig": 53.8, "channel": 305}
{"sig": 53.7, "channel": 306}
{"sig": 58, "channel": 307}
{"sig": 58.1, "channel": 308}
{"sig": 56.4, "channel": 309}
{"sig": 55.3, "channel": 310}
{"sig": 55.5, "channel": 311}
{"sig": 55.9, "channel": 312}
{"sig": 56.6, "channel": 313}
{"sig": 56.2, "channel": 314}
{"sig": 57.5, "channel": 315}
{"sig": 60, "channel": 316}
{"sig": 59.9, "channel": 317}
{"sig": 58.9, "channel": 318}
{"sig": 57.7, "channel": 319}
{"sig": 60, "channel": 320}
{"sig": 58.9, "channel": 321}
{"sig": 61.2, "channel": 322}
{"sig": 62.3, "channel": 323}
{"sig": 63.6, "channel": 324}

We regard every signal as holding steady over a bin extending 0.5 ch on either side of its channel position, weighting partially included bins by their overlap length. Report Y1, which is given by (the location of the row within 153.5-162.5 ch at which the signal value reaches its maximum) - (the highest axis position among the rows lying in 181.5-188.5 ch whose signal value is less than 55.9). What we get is -30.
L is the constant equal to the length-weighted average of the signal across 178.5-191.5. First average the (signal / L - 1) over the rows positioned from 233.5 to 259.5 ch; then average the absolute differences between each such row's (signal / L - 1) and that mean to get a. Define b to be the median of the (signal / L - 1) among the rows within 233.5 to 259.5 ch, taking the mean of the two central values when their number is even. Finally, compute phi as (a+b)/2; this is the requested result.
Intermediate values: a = 0.054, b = 0.46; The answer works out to 0.25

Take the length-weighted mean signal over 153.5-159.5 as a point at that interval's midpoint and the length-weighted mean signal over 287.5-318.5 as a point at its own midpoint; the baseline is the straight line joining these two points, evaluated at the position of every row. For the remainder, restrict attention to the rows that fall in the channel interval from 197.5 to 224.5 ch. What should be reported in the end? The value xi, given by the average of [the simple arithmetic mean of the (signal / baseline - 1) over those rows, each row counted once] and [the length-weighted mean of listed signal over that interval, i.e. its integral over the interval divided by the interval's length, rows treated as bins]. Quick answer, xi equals 26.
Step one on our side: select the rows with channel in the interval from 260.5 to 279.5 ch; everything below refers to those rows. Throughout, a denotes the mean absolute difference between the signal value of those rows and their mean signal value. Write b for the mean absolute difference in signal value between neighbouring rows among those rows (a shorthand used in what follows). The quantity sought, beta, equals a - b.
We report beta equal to 1.57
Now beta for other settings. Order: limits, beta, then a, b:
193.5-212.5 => 0.18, 1.0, 0.8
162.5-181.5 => 4.93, 6.6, 1.7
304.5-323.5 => 0.70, 1.9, 1.2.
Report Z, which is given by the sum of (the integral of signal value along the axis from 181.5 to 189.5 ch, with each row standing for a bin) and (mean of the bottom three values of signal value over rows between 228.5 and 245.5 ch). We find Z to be 418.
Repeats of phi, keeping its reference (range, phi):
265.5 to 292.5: 0.16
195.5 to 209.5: 0.10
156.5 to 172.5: 0.15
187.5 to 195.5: 0.07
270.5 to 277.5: 0.16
